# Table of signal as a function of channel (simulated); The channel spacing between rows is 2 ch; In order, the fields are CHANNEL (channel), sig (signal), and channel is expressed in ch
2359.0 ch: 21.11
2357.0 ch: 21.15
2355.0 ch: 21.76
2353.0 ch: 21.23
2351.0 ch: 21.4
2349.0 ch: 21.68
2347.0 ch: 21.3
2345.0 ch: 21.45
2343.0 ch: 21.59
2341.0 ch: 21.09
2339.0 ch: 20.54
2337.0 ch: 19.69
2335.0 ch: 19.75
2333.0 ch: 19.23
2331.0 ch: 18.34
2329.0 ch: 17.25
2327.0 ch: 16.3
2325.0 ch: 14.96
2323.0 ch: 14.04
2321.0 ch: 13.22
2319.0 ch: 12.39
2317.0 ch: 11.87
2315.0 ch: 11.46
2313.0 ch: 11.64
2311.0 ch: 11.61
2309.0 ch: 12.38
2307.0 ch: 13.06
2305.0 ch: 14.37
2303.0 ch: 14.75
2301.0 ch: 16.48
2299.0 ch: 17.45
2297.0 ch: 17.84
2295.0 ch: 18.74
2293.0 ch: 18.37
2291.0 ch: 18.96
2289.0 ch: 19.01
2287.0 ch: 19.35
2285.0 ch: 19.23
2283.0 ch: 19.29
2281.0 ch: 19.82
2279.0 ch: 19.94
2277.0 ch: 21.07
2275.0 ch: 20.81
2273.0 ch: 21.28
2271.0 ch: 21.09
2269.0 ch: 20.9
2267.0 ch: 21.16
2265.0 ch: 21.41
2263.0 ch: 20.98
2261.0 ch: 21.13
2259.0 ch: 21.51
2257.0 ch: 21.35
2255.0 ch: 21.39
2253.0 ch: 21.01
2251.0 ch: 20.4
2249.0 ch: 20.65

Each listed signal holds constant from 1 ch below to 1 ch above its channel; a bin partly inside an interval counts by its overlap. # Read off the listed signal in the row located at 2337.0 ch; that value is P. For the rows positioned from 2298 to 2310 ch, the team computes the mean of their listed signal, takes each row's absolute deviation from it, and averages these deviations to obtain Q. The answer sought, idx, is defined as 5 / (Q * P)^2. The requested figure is 0.01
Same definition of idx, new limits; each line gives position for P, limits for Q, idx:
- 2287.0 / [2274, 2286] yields 0.04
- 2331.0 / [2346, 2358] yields 0.37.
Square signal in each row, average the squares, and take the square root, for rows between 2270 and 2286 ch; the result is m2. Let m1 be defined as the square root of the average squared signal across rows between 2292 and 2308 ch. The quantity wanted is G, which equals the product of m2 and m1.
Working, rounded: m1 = 16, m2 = 20.33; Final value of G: 335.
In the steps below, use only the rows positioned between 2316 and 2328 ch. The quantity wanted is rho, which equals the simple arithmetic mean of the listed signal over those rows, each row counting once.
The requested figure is 13.8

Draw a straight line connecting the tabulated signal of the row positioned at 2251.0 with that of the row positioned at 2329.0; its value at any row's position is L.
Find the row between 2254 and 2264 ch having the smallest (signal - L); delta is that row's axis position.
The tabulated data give 2263.0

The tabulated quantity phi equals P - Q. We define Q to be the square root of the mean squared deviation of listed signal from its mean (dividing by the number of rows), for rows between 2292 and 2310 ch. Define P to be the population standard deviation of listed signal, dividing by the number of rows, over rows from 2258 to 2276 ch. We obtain -2.0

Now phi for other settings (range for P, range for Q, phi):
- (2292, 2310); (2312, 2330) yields 0.2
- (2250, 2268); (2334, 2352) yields -0.4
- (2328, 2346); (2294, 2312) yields -1.0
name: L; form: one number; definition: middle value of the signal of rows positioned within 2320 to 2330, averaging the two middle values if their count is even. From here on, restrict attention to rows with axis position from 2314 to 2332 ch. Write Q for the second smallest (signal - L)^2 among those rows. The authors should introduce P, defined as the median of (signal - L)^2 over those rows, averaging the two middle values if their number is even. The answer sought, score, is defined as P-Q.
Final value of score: 4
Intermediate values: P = 5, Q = 1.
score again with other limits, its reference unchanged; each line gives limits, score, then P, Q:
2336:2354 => 9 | 40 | 31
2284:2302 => 8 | 14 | 6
